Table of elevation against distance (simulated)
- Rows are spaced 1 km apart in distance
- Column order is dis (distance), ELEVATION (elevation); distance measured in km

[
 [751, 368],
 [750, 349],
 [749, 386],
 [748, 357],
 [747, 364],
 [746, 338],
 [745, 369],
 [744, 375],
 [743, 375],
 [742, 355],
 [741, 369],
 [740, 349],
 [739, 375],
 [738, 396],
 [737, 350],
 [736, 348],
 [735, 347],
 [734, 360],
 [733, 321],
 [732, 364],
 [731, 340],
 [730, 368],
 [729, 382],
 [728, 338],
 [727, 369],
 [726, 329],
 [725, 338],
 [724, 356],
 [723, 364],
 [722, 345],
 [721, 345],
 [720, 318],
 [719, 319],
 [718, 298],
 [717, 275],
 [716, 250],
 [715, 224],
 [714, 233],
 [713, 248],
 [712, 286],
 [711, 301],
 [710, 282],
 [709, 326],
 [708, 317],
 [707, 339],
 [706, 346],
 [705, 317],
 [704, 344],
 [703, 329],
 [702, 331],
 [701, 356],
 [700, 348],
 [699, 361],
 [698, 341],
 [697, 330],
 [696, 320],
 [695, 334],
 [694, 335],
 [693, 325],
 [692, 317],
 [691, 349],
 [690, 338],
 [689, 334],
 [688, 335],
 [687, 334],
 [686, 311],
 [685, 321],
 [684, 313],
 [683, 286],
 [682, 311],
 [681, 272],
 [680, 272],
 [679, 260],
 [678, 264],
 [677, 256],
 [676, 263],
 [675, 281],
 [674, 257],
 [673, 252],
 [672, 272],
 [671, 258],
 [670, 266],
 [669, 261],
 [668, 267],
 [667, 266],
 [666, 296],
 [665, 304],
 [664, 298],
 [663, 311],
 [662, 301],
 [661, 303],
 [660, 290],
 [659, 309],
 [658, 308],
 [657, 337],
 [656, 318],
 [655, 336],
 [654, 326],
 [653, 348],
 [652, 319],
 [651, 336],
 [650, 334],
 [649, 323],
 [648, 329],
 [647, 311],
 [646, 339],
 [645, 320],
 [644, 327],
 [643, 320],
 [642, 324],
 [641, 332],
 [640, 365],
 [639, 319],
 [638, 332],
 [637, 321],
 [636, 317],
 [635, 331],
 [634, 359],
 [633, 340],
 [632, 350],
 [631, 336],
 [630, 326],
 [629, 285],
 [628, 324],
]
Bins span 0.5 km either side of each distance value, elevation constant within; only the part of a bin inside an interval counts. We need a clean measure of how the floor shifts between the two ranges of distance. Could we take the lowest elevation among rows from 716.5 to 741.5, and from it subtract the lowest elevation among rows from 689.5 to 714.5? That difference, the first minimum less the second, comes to 42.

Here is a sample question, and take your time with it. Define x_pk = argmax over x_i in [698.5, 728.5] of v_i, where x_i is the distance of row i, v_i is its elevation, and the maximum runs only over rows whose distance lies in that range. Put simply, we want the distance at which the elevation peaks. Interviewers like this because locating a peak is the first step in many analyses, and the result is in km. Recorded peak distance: 727 km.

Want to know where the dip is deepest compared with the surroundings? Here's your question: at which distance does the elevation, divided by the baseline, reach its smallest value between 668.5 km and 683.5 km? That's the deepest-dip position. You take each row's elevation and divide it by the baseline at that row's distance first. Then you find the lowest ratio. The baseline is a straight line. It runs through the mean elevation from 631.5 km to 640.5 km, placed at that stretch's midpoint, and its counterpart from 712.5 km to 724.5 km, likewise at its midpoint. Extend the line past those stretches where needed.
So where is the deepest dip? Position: 673 km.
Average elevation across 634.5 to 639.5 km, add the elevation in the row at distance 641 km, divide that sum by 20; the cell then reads 32.8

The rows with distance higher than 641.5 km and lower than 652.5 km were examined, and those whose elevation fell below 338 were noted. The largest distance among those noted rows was 652 km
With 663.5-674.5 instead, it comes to 674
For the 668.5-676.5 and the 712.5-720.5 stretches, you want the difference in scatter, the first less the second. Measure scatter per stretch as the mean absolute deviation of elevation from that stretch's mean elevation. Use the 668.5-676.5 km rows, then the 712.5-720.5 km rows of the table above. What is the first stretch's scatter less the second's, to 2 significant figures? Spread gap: -25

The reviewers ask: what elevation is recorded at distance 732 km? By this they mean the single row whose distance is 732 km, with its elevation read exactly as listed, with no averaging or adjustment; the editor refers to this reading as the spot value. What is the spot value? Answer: 364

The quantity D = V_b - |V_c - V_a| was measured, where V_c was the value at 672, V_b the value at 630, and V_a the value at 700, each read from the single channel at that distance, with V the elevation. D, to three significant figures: 250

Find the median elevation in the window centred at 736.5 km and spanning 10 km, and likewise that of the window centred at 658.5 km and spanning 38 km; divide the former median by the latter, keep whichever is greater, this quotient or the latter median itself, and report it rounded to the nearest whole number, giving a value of 310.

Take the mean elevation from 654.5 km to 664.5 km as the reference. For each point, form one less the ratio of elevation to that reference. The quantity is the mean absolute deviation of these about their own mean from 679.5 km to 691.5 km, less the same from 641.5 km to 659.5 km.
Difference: 0.037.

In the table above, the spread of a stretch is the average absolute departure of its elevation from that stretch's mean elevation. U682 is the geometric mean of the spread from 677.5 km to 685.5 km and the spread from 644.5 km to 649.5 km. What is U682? 13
